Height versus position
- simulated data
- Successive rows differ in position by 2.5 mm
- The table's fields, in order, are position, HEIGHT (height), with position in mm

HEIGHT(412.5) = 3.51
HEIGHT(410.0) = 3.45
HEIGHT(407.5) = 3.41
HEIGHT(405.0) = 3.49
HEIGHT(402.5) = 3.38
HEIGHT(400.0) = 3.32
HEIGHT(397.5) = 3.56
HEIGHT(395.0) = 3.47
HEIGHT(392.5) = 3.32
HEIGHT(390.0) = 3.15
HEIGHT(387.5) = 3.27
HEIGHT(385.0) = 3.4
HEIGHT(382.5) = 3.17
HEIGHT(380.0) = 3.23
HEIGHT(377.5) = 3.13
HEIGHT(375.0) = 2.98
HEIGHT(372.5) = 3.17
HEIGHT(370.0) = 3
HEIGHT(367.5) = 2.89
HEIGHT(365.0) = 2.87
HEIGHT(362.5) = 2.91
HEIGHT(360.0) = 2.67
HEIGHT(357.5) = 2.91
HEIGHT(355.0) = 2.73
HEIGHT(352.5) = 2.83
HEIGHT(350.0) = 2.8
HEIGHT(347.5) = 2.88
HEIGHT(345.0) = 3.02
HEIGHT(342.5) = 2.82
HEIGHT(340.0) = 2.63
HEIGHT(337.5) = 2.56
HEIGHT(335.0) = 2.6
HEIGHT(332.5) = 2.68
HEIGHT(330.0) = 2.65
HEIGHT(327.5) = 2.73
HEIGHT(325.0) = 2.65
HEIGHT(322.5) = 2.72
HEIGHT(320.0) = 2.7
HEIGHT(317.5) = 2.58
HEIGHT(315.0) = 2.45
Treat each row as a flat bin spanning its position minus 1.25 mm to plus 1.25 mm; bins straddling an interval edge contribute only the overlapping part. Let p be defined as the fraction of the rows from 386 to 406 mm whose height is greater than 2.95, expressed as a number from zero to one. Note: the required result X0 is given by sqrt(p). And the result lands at 1.0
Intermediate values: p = 1.0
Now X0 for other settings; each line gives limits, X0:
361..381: 0.8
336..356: 0.4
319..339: 0.0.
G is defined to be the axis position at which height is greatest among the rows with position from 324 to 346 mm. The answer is 345.0 mm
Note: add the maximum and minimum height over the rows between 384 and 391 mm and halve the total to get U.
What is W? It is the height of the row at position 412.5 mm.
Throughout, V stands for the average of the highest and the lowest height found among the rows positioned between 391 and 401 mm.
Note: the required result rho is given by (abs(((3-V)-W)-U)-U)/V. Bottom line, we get 1.15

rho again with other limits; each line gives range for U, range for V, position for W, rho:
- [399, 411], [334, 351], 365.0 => 0.95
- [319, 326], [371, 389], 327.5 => 0.92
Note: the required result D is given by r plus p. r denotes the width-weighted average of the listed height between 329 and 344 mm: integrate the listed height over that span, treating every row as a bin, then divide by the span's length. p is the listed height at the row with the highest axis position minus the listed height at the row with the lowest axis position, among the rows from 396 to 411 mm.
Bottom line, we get 2.6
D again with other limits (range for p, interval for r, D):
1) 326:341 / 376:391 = 3.1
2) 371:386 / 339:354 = 3.1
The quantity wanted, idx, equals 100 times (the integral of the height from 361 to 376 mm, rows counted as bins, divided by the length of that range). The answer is 296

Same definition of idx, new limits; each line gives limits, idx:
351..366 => 282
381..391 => 325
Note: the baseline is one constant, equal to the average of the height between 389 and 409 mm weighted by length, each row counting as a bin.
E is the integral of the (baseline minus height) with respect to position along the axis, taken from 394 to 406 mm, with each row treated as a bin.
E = -0.6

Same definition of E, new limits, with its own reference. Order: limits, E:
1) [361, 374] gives 5.6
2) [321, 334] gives 9.2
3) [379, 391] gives 1.7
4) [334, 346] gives 8.0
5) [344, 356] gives 6.5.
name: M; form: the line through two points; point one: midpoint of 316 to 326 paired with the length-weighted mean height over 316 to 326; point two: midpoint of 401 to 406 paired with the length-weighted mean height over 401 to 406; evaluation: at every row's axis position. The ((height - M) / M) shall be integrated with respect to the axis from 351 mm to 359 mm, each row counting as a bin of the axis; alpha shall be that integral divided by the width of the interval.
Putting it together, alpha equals -0.05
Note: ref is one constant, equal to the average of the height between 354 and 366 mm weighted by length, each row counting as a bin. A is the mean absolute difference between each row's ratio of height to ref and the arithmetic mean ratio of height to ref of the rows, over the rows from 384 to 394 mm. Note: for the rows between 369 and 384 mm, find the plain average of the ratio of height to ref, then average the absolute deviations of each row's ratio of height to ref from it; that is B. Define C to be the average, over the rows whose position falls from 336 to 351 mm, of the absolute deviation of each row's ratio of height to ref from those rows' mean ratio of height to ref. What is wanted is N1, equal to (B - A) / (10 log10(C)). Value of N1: -0.0002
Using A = 0.027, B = 0.0292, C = 0.045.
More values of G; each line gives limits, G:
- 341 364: 345.0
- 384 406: 397.5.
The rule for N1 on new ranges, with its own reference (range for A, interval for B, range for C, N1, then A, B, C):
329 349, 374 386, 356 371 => 0.0006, 0.047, 0.0377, 0.025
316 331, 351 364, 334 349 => -0.0012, 0.016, 0.0312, 0.055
